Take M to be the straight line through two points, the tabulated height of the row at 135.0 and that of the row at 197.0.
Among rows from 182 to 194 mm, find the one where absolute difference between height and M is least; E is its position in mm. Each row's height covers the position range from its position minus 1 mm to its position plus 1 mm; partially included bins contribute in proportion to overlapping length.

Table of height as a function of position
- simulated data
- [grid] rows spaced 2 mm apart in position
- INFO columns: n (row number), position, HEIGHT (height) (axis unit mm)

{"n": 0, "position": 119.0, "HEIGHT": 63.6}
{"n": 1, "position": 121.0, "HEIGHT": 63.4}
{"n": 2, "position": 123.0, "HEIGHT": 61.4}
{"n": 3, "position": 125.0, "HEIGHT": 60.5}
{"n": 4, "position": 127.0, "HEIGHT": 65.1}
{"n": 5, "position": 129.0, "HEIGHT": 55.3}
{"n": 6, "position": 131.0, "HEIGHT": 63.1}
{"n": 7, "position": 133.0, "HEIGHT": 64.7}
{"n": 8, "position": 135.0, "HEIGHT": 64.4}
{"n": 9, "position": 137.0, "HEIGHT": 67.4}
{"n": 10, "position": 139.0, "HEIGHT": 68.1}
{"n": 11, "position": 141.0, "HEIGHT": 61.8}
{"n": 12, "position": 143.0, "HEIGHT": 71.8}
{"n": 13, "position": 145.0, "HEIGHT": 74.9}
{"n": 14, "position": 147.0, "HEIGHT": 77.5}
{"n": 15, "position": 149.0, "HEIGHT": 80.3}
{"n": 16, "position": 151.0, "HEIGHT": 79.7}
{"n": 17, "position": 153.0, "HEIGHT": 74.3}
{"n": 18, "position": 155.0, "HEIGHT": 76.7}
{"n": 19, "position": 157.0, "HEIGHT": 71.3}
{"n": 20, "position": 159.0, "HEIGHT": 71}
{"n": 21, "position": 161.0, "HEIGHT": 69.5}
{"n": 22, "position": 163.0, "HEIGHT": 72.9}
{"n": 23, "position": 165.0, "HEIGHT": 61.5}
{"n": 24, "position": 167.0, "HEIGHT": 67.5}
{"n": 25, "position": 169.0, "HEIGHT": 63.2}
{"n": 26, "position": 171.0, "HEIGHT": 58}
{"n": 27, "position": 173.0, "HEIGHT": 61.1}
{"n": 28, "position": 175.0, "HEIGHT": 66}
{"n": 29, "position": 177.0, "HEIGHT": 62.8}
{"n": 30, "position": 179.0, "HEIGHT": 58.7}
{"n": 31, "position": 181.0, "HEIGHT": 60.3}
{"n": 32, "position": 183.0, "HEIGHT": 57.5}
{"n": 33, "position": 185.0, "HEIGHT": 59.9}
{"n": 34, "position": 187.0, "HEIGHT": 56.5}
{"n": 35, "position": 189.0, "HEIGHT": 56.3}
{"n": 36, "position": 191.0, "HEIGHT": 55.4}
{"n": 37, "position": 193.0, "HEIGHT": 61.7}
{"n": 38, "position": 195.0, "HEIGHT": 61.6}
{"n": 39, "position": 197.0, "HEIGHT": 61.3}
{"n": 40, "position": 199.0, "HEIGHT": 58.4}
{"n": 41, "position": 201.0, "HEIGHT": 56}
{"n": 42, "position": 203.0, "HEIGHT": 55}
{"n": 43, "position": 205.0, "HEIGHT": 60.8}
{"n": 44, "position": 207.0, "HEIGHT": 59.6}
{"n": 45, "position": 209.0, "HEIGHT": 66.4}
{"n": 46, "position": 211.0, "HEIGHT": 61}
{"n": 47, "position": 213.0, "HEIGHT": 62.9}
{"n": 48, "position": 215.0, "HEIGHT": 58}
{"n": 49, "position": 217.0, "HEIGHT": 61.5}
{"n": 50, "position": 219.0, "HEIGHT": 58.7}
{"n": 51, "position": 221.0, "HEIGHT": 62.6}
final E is 193.0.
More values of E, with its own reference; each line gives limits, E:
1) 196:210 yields 197.0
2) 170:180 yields 177.0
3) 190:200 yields 197.0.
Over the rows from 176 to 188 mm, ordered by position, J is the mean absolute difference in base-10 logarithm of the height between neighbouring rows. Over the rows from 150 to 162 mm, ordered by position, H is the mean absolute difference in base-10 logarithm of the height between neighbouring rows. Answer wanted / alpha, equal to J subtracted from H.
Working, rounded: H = 0.017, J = 0.021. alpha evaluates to -0.004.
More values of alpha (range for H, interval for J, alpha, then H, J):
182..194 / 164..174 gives -0.013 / 0.020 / 0.032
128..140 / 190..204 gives 0.003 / 0.019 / 0.016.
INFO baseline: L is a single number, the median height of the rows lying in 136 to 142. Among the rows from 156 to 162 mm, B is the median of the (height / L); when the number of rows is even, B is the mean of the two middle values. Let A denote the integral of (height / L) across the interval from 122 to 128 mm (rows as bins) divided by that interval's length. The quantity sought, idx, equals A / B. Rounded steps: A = 0.92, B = 1.05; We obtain 0.88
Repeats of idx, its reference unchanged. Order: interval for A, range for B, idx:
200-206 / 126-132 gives 0.91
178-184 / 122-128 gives 0.96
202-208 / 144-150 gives 0.75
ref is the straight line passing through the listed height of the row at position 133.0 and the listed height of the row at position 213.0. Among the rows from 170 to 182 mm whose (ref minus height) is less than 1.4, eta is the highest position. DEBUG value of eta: 177.0 mm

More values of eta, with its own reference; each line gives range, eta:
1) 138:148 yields 147.0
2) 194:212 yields 209.0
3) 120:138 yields 137.0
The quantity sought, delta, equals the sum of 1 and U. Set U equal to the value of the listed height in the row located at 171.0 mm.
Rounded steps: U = 58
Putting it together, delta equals 59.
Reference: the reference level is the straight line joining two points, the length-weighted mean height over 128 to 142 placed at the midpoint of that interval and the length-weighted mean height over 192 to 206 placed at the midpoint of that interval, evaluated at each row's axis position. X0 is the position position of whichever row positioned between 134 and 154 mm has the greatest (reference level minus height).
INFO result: 141.0 mm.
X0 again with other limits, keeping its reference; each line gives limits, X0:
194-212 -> 203.0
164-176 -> 171.0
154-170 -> 165.0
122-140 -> 129.0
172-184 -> 183.0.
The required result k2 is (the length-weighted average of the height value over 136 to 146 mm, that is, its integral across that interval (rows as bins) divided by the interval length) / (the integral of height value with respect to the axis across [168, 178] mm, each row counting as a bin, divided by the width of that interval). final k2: 1.11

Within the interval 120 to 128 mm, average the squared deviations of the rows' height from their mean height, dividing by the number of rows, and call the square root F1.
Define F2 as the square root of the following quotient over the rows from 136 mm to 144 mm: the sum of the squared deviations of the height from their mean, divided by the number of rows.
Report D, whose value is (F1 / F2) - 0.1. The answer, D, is 0.4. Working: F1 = 1.8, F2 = 3.6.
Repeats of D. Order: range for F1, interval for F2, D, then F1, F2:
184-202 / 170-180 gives 0.7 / 2.5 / 2.9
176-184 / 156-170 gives 0.4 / 2.0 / 4.0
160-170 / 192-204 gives 1.4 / 4.1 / 2.7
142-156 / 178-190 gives 1.7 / 2.8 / 1.6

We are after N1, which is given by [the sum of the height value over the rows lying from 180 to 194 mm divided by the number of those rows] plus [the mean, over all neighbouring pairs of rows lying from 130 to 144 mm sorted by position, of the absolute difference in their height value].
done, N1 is 61.9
